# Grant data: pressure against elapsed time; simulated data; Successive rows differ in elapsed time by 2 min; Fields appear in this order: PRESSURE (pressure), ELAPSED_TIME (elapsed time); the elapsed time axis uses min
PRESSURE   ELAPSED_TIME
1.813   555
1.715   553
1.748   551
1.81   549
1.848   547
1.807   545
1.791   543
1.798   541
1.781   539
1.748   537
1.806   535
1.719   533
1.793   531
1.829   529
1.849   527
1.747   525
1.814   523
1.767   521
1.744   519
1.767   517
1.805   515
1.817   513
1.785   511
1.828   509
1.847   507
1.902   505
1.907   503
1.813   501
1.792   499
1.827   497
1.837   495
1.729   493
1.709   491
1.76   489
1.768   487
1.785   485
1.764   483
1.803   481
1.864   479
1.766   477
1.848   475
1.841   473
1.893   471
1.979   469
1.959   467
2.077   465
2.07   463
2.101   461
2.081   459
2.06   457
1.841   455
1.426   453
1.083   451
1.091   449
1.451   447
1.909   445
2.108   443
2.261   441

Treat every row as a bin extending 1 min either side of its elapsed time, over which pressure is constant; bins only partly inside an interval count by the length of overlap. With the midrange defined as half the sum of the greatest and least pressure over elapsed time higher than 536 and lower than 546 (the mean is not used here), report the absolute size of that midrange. 1.78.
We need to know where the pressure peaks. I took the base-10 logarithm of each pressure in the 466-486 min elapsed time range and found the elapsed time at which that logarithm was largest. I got 469 min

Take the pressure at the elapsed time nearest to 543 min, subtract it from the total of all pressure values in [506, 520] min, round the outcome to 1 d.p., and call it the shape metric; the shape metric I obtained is 10.8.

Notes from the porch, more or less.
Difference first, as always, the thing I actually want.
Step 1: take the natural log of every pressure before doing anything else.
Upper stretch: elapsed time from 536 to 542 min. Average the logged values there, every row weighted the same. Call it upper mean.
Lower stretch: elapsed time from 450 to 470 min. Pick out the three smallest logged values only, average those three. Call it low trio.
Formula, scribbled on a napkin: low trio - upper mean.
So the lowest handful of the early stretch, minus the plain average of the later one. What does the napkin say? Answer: -0.23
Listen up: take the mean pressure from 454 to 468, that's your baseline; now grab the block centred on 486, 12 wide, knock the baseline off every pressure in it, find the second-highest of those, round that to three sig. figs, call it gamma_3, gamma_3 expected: -0.242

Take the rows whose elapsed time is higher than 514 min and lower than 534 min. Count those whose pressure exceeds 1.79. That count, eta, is 5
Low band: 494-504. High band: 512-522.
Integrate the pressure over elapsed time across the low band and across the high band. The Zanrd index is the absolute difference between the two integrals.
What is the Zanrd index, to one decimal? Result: 0.6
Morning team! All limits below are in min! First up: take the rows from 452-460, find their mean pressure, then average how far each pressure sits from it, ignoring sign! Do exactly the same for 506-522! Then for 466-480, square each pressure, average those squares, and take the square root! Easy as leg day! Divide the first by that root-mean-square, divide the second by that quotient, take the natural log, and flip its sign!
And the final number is 1.4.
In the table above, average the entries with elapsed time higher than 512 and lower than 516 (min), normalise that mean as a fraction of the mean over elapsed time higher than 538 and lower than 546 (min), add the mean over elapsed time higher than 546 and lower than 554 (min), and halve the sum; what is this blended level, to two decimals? 1.39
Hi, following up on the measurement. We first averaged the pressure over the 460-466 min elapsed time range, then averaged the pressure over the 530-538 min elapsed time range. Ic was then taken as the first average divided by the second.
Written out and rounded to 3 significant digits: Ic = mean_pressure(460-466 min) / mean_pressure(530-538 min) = 1.18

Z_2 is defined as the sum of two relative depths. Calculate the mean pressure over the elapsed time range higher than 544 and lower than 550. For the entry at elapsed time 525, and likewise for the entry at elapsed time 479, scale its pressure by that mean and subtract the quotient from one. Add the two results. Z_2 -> 0.018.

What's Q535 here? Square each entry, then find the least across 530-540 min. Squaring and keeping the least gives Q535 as 2.95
